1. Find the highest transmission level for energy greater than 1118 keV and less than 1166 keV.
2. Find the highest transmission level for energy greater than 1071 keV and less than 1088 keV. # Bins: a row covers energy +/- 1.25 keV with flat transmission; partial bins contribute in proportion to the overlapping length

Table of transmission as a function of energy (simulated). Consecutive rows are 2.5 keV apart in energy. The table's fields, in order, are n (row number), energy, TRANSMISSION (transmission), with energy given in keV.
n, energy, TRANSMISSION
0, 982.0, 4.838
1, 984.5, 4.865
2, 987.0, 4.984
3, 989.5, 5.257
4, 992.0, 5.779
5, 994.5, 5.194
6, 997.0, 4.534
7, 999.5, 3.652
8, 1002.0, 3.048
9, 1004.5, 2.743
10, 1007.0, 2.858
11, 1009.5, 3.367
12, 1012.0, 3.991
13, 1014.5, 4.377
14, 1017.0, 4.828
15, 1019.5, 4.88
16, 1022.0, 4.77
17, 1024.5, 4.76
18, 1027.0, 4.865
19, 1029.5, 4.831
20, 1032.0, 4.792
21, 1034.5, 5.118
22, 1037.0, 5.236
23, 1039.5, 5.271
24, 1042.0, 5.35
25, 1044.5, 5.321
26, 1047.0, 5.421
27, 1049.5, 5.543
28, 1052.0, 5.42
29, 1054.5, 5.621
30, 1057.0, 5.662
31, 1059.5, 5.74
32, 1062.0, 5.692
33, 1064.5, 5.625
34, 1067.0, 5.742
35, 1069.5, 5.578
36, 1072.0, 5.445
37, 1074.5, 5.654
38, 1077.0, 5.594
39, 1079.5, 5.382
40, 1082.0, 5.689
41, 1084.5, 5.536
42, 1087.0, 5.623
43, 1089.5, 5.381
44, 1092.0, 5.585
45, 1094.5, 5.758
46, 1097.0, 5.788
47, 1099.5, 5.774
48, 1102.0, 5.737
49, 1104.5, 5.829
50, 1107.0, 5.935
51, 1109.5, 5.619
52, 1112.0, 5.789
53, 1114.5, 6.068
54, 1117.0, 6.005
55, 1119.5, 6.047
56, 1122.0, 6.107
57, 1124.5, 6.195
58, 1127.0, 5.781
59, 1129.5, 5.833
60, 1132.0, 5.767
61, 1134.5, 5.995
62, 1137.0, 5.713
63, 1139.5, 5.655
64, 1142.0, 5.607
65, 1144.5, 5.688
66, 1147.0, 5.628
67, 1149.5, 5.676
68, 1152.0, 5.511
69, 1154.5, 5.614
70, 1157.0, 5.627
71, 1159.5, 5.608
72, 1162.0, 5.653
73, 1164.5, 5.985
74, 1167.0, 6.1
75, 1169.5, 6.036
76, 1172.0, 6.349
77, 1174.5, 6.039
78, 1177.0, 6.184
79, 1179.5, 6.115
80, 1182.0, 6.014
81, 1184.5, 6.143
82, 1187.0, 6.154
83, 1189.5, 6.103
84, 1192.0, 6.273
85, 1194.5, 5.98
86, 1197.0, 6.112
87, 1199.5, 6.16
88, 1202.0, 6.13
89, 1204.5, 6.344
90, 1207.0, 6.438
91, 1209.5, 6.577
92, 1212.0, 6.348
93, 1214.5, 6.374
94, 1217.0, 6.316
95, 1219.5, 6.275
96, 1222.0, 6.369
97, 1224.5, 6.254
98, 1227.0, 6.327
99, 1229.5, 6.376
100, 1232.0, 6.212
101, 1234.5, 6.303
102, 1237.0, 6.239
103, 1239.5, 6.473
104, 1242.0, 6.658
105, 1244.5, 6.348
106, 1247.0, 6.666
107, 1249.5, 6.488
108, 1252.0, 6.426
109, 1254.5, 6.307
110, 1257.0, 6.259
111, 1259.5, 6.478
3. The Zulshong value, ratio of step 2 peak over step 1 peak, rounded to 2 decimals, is 0.92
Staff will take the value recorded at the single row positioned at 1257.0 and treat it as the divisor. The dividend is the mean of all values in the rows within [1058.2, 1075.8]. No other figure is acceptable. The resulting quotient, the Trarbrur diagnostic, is 0.90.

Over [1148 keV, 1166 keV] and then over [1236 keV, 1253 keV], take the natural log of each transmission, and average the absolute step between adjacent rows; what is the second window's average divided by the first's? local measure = 1.7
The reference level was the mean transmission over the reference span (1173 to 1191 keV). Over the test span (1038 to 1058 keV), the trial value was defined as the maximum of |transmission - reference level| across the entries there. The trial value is 0.84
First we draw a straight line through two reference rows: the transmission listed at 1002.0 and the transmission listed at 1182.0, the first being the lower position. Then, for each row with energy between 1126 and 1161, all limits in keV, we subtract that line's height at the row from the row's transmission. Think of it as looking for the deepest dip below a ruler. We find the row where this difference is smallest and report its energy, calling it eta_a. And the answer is 1159.5 keV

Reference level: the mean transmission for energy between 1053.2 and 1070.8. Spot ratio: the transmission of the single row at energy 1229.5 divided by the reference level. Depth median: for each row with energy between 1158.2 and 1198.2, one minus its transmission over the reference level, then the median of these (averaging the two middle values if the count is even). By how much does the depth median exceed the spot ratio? -1.20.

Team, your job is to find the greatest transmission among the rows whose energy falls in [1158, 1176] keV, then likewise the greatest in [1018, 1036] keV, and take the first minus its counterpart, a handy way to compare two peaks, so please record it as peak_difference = 1.2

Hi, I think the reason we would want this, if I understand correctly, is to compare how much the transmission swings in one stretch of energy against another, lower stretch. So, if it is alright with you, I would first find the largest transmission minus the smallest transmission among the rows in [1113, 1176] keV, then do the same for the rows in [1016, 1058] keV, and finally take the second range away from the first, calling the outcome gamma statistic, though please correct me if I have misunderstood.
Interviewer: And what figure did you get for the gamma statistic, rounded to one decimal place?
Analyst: -0.1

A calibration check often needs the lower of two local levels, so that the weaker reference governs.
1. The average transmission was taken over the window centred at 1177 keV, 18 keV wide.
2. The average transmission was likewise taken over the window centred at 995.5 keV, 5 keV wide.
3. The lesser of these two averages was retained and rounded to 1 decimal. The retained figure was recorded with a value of 4.9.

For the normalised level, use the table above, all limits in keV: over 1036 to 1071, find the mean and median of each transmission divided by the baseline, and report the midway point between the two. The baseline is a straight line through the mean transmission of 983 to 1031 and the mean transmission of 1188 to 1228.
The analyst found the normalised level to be 1.14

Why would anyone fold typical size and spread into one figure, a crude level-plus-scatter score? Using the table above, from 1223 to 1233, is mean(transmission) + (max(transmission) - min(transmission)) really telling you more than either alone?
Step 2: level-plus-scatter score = 6.46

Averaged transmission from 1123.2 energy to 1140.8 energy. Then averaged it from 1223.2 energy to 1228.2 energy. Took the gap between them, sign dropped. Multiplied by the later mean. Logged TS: 2.8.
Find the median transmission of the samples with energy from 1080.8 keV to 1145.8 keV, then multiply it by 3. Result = 17.3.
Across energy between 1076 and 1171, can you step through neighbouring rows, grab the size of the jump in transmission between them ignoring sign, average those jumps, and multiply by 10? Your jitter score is 1.32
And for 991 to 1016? 5.19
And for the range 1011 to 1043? 1.45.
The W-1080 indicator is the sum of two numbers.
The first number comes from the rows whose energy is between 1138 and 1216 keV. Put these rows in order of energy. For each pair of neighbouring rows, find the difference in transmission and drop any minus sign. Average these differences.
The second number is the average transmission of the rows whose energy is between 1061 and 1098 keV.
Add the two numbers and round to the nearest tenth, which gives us 5.7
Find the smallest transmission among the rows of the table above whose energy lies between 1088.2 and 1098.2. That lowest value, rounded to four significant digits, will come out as 5.381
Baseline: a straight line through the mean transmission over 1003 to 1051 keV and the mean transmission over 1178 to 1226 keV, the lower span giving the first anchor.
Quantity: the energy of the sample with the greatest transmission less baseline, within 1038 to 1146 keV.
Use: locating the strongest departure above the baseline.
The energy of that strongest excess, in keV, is 1059.5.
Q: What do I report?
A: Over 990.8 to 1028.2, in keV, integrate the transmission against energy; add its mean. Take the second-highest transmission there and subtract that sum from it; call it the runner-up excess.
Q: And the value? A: -158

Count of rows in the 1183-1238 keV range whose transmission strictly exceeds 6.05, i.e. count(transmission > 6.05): 21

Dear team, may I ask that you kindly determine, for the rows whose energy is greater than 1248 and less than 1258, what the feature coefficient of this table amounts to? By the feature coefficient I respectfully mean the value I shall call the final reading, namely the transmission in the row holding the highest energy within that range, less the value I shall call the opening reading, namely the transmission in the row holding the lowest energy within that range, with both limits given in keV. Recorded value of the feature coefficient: -0.23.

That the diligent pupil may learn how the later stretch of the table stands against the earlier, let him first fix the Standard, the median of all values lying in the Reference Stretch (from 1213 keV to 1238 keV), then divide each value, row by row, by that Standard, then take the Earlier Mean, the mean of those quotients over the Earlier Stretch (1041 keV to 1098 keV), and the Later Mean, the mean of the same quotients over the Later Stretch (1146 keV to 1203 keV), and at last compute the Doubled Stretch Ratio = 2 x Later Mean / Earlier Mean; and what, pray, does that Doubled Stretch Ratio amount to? 2.14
